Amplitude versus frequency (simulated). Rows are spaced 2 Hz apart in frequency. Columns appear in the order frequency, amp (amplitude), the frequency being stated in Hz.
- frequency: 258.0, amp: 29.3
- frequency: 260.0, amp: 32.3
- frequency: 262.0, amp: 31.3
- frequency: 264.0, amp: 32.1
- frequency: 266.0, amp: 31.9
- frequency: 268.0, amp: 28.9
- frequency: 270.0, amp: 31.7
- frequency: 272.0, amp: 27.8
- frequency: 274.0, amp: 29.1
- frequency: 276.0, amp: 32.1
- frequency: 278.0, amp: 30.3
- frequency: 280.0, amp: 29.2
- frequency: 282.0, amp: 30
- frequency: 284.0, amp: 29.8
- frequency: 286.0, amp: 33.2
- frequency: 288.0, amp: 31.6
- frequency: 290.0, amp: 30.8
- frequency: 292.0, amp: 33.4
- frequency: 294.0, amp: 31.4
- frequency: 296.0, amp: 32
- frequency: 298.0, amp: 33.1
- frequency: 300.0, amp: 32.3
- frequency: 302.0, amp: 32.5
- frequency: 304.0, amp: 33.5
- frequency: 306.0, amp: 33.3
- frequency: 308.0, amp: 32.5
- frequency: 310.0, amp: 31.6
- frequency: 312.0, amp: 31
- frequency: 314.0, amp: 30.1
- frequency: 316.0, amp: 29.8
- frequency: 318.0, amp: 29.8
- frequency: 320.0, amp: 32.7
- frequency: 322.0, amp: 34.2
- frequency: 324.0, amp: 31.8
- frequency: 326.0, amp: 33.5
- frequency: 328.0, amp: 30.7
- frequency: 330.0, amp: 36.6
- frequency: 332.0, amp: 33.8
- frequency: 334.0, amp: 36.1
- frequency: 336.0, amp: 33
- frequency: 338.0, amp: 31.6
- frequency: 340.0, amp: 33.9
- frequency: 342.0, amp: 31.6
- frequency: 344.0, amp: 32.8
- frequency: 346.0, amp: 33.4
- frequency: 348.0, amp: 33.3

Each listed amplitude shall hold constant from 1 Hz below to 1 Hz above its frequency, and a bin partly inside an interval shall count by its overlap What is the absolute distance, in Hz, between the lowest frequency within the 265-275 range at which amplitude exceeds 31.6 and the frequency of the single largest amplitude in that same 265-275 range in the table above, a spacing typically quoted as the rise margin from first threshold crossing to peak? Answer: 0 Hz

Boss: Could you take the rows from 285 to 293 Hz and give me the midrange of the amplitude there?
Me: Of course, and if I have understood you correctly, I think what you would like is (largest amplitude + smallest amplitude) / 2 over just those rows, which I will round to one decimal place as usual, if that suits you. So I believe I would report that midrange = 32.1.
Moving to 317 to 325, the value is 32.0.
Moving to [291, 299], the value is 32.4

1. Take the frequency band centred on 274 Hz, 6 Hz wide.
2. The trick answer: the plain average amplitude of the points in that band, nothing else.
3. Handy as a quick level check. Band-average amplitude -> 29.7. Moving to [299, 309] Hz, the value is 32.8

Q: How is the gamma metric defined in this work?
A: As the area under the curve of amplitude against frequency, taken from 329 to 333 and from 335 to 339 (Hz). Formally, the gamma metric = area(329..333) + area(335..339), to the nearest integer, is 270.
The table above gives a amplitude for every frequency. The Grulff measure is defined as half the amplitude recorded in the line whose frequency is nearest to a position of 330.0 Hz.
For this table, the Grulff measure 18.3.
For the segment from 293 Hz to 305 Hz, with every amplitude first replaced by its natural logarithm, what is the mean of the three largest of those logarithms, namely 3.50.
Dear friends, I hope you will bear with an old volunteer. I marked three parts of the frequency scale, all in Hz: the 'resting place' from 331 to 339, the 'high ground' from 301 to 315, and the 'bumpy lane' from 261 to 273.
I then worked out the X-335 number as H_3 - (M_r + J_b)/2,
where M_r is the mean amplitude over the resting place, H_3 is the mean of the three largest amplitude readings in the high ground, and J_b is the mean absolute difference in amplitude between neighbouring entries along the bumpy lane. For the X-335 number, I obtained 15.2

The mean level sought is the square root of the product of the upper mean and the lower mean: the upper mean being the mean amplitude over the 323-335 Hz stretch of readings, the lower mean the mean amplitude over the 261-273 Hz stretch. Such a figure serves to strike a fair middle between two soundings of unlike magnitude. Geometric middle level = 32.1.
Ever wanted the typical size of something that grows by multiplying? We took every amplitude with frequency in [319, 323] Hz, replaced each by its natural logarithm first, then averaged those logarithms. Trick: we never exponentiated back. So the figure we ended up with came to 3.51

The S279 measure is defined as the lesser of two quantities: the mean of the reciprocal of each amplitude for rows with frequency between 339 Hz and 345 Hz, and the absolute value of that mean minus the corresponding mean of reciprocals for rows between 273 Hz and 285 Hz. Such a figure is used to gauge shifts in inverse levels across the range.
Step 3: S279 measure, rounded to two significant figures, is 0.0027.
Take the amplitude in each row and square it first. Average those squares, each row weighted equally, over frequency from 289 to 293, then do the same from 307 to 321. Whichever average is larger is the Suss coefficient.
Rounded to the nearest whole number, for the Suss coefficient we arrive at 1032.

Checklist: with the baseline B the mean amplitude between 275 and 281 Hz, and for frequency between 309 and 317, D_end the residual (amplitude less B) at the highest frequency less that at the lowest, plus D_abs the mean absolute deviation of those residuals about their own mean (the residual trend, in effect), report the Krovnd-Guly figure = -1.1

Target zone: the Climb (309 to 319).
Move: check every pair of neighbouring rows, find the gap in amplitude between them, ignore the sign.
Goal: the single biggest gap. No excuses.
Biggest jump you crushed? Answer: 0.9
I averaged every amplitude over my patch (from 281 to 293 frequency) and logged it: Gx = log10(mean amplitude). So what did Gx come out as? 1.498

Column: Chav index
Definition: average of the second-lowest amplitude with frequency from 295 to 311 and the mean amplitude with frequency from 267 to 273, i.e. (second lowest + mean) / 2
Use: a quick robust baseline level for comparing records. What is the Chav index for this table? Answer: 30.7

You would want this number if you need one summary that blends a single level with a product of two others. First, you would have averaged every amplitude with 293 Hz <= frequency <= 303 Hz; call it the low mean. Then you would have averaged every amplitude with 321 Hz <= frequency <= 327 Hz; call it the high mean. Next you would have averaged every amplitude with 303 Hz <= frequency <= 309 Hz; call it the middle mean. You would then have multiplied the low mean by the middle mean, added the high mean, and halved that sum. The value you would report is 550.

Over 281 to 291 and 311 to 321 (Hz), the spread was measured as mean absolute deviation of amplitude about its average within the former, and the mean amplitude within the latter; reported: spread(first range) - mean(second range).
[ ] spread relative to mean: -29.6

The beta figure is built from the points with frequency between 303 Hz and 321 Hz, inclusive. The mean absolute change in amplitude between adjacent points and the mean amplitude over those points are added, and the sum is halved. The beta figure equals 16.2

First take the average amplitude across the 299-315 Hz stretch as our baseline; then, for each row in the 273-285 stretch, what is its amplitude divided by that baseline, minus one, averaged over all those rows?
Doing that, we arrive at -0.06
